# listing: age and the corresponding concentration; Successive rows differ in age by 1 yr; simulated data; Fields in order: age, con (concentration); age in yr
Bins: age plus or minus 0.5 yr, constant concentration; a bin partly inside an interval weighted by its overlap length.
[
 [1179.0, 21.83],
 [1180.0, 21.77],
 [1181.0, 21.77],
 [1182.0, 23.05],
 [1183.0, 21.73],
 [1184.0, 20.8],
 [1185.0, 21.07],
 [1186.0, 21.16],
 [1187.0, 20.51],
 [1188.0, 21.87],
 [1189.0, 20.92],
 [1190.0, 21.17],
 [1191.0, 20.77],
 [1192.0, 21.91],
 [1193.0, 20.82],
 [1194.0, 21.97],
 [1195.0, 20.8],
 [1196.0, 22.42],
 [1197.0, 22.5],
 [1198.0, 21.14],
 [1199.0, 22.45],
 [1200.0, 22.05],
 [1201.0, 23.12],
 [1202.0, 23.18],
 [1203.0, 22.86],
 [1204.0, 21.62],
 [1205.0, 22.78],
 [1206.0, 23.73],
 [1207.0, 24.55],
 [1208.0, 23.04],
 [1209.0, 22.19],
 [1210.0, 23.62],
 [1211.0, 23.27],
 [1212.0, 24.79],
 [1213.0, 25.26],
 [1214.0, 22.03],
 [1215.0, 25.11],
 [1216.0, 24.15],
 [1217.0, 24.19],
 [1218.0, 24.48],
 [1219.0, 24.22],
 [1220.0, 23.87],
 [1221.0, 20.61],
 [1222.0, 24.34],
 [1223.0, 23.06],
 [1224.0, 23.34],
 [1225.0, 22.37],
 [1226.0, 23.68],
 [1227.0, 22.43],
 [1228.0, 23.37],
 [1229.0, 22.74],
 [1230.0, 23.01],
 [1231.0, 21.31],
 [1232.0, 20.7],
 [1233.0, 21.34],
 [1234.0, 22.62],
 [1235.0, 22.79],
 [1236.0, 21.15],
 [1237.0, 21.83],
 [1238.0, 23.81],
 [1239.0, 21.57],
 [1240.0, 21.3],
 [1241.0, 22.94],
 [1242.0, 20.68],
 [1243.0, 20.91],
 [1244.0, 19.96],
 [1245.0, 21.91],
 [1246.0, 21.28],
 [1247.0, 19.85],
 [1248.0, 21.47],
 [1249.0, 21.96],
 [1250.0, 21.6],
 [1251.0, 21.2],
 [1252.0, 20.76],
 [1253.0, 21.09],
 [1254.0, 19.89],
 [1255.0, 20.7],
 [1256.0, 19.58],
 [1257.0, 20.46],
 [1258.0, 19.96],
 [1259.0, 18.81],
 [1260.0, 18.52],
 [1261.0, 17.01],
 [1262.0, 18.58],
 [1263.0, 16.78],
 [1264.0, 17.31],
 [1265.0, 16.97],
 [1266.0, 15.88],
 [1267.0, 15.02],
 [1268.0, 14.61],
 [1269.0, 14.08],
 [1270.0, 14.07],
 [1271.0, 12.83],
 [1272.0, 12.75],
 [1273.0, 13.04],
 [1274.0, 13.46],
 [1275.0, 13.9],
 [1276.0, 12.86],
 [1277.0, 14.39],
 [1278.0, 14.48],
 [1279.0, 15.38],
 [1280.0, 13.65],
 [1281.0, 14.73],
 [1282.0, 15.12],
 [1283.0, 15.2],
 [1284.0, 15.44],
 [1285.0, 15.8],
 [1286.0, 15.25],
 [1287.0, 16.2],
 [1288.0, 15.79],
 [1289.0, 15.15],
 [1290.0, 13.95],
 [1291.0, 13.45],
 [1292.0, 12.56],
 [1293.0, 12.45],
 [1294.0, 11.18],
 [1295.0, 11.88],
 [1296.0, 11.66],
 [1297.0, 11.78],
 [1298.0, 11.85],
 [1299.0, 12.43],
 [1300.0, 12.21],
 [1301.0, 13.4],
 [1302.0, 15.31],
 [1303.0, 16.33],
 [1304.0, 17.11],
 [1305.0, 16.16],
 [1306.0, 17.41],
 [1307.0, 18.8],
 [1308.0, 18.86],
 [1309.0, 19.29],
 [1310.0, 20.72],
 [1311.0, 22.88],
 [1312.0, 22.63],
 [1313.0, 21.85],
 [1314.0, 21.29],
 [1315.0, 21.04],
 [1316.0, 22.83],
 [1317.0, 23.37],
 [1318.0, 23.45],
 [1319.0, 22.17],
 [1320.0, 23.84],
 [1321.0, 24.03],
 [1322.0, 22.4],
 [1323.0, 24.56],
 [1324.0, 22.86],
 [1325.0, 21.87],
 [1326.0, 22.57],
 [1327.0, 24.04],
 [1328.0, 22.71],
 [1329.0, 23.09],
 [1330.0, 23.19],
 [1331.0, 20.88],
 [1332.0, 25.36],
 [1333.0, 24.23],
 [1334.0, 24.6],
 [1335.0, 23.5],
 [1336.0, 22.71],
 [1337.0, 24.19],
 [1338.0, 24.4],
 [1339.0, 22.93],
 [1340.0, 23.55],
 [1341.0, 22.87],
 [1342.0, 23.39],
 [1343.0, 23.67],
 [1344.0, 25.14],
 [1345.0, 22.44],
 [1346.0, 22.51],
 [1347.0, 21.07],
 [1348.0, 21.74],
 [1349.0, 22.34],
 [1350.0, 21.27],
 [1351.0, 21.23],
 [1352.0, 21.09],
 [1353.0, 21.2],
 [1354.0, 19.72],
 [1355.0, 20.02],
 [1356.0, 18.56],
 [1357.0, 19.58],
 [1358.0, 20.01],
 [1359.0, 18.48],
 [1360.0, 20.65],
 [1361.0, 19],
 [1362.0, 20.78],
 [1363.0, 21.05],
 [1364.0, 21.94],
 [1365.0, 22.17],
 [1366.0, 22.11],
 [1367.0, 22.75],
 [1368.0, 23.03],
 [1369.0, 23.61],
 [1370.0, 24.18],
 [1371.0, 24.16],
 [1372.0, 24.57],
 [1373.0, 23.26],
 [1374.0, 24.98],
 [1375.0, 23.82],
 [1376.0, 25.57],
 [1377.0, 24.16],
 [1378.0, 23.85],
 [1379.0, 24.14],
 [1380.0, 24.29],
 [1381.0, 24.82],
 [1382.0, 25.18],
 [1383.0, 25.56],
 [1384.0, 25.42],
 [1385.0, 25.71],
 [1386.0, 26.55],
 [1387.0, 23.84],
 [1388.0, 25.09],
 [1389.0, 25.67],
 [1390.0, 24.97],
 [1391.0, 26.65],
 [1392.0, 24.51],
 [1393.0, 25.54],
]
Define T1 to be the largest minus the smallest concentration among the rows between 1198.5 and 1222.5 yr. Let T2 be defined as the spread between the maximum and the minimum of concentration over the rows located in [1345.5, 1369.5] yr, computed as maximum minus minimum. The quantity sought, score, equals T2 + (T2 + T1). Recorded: 14.9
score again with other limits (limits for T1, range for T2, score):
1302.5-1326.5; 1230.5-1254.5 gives 16.3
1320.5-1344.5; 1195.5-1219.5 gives 12.7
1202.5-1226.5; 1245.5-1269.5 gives 20.4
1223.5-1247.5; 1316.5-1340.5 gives 12.9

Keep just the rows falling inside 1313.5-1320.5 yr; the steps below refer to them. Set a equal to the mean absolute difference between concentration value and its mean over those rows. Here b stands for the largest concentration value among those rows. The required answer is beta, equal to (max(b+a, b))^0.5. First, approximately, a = 0.92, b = 23.84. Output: 4.98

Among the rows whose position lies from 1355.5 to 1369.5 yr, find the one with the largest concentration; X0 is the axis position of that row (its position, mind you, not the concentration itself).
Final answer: 1369.0 yr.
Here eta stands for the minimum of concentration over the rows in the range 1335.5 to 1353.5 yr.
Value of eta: 21.07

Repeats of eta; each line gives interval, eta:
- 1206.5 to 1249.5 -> 19.85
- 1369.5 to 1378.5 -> 23.26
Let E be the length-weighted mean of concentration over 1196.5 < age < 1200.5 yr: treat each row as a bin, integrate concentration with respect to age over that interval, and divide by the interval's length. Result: 22.0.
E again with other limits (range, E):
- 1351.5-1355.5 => 20.5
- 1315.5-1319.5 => 23.0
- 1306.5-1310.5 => 19.4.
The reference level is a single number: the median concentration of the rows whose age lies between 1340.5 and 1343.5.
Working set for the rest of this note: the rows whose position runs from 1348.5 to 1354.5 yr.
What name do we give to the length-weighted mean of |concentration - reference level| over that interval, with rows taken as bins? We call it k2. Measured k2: 2.2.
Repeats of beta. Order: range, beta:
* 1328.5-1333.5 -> 5.15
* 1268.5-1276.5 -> 3.82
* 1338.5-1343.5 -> 4.90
